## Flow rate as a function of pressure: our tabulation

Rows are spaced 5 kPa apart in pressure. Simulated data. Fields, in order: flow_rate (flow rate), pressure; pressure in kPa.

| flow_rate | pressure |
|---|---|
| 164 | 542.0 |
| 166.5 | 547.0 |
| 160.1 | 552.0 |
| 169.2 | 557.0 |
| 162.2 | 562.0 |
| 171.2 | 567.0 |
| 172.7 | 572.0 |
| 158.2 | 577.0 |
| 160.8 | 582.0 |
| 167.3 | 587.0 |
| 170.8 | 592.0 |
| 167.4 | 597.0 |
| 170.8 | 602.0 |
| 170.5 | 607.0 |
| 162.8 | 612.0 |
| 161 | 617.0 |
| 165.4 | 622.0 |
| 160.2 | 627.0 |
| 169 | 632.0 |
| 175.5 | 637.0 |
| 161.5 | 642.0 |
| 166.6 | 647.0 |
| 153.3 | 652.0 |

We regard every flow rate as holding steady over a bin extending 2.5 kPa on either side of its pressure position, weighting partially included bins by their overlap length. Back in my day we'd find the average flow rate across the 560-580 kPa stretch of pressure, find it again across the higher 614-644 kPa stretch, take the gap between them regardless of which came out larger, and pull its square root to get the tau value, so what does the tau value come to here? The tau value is 0.8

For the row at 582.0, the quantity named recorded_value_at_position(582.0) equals 160.8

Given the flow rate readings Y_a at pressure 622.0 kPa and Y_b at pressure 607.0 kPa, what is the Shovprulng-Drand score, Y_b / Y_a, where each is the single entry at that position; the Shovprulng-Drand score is 1.03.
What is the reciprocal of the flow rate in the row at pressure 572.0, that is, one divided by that 0.0058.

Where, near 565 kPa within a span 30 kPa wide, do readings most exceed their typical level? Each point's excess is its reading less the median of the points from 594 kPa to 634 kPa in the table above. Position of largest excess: 572.0 kPa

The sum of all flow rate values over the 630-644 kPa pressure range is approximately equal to 506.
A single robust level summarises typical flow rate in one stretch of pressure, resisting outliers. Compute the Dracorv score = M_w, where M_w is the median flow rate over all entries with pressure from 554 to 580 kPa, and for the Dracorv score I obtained 169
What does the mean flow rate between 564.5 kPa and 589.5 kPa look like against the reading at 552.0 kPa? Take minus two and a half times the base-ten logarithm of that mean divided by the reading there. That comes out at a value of -0.040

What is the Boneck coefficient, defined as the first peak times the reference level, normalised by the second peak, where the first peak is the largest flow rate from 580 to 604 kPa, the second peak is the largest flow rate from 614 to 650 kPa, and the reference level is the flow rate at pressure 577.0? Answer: 154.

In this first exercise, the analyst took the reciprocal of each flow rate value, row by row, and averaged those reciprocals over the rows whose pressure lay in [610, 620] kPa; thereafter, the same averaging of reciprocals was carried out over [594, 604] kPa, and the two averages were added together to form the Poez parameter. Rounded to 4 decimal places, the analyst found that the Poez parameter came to 0.0121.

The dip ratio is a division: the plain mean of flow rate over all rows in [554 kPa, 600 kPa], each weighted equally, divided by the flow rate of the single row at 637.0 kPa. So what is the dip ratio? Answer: 0.95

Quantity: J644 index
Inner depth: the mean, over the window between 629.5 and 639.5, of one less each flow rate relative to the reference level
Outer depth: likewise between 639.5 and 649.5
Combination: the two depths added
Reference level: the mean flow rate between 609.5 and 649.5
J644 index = -0.035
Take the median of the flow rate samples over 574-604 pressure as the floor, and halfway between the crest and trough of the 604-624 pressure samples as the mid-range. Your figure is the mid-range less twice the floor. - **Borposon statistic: -169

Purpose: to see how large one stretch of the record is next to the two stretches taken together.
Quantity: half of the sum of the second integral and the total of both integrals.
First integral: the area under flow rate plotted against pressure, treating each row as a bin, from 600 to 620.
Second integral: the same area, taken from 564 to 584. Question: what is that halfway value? 4977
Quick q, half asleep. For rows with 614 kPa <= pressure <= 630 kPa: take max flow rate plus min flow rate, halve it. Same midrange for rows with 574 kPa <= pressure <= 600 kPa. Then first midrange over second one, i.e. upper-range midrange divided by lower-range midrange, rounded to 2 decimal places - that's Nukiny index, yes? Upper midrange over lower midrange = 0.99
